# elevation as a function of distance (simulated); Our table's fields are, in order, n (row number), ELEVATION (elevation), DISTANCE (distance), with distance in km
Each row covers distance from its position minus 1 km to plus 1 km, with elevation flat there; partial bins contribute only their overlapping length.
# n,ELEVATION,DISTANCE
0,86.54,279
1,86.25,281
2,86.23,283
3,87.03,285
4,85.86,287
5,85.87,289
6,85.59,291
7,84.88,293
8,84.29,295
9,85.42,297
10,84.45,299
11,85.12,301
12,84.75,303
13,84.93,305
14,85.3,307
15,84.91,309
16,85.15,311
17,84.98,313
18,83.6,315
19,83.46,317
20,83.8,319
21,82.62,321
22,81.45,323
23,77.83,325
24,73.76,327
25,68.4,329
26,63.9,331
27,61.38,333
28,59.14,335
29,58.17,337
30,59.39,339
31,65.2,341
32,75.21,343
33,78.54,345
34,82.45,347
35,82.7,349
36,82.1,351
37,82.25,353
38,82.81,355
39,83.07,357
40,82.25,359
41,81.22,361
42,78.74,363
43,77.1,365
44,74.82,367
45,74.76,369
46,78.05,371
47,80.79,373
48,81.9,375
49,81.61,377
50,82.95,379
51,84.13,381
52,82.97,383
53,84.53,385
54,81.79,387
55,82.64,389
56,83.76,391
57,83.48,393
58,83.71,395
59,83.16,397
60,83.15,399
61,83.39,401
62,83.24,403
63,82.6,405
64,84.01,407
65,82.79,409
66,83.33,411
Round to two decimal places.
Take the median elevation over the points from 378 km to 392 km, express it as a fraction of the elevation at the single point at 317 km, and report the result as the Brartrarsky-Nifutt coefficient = 0.99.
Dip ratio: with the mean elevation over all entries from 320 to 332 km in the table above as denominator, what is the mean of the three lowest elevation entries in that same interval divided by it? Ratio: 0.920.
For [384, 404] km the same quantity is 0.991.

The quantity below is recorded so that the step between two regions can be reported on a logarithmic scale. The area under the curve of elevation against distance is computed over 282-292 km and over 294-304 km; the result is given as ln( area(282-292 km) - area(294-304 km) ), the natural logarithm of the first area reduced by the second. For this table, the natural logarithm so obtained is 2.57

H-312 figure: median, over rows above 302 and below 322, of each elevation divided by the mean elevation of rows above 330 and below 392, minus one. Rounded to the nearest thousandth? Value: 0.100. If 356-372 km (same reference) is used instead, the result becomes 0.017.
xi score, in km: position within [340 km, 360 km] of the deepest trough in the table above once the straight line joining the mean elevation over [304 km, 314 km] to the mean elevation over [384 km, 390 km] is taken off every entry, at 341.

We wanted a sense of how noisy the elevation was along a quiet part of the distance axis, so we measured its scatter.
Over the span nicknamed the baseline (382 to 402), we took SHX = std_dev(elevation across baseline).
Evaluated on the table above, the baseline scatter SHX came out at 0.7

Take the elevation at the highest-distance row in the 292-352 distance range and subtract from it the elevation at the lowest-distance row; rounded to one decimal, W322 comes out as -2.8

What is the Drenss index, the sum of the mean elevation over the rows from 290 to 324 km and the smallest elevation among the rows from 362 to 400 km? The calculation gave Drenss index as 159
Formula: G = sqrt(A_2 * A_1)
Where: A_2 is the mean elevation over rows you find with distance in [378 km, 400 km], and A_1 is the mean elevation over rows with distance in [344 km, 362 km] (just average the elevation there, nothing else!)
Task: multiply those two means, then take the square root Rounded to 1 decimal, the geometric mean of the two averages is 82.6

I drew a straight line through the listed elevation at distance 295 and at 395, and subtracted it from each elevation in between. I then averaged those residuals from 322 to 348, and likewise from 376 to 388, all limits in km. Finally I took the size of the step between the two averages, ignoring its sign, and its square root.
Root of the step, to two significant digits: 3.7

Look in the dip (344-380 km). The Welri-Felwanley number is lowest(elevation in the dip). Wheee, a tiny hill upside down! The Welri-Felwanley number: 74.76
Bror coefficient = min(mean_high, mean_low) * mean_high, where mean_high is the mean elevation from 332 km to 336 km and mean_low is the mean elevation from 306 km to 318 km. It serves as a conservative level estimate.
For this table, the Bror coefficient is 3631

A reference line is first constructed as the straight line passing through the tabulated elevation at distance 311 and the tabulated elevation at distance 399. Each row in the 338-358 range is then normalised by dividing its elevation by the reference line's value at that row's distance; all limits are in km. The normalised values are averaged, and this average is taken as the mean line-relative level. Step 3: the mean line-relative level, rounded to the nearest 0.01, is 0.92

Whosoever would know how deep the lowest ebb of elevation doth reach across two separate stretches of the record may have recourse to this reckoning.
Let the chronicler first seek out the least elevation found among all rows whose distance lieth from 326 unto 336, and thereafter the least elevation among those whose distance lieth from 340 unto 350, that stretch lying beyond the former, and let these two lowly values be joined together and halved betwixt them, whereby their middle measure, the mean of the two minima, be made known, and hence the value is 62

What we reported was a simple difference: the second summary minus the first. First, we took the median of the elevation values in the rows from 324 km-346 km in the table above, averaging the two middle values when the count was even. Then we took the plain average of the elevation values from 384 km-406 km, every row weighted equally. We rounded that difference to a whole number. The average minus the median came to 18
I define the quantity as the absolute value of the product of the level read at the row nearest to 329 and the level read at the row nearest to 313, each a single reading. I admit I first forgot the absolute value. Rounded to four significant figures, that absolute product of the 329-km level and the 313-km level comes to 5813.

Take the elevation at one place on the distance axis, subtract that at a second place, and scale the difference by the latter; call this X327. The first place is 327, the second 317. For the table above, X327 -0.12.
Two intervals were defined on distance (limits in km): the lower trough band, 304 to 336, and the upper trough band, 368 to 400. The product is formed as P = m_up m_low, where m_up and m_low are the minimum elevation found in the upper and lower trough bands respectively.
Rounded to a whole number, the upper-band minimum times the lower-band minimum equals 4421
